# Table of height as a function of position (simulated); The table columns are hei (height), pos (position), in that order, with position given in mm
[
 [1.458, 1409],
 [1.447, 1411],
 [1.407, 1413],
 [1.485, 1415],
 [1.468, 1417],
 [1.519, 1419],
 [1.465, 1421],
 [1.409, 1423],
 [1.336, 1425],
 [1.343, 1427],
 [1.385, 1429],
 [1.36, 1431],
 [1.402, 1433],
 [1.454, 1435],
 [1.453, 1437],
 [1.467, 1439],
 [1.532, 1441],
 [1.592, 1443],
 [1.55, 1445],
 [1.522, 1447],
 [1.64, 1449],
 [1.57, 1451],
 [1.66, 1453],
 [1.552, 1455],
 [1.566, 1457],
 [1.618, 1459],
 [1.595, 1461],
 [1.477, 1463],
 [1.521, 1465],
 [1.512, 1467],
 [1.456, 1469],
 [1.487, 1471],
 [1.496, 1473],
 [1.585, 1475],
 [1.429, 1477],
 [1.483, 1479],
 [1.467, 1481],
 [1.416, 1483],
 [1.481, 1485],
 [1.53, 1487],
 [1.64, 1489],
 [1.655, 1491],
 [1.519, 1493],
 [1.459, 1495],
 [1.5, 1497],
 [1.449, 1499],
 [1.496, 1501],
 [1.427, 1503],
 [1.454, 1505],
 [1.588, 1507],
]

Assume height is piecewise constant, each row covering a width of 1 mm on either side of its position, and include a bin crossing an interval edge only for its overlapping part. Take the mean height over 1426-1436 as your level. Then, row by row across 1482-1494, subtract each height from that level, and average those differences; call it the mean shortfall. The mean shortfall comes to -0.151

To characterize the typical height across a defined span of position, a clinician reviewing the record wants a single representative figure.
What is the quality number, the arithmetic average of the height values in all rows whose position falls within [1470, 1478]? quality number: 1.50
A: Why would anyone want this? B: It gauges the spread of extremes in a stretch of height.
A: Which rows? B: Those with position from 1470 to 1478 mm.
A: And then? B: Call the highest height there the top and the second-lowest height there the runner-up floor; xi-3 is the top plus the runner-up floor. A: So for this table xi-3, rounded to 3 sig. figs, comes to 3.07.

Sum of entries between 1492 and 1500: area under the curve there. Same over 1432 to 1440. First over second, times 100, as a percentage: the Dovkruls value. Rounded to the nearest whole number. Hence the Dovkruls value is 103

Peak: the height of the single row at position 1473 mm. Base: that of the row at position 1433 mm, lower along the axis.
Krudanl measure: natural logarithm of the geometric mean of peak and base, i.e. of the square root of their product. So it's 0.37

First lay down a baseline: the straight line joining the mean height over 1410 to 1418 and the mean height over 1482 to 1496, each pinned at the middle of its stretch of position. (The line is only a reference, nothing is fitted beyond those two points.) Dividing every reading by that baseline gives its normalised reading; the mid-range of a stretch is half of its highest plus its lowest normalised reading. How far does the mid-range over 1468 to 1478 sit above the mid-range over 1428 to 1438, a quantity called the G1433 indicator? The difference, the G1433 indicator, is 0.04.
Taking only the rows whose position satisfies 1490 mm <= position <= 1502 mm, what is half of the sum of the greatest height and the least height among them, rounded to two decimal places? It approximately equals 1.55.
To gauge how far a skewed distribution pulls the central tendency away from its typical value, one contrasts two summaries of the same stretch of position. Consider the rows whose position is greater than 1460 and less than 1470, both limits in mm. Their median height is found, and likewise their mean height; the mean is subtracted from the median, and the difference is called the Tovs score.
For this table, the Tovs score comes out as 0.000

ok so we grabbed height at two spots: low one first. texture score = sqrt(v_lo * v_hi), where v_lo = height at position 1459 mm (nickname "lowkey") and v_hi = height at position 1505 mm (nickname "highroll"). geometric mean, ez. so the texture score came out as 1.53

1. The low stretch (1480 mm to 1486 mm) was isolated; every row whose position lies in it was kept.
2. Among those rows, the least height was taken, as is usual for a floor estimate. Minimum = 1.416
